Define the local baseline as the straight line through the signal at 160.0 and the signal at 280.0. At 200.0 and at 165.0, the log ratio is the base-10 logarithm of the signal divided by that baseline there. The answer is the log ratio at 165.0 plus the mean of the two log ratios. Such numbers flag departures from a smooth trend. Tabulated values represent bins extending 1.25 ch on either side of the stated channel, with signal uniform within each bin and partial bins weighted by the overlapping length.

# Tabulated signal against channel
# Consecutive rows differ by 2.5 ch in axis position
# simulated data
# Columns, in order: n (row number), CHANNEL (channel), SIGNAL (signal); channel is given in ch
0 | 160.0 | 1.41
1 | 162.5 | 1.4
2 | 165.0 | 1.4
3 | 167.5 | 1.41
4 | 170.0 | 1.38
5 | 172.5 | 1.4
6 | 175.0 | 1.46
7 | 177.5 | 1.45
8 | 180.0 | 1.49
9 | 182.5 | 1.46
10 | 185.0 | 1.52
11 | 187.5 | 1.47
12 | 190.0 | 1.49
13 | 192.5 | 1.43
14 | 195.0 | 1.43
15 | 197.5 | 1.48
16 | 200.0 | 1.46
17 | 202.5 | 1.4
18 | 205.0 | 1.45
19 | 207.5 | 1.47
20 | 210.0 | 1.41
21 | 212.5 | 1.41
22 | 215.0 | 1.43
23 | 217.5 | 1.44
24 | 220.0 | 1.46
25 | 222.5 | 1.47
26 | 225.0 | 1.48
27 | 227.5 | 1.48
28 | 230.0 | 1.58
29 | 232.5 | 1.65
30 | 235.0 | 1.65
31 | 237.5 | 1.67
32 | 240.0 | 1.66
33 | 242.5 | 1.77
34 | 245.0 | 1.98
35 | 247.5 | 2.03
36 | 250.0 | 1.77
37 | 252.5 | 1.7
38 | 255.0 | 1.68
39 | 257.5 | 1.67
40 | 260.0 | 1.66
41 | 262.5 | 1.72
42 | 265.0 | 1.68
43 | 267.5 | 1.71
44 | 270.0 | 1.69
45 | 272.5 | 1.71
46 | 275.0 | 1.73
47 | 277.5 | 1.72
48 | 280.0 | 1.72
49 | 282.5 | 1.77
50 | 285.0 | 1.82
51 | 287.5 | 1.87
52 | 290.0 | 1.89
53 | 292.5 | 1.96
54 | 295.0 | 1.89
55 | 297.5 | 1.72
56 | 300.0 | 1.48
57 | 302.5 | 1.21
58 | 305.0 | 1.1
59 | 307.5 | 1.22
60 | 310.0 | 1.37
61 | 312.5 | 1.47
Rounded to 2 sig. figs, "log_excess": -0.018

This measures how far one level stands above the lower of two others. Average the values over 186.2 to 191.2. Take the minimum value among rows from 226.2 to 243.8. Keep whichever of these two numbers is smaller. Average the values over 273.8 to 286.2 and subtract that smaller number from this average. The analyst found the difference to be 0.3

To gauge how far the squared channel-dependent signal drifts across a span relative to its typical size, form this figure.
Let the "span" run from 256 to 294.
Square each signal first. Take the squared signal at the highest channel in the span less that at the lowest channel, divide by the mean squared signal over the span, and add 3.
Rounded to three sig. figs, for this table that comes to 3.34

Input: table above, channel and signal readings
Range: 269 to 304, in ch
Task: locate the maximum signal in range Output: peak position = 292.5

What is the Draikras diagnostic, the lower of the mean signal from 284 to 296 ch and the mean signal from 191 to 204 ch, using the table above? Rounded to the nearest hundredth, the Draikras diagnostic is 1.44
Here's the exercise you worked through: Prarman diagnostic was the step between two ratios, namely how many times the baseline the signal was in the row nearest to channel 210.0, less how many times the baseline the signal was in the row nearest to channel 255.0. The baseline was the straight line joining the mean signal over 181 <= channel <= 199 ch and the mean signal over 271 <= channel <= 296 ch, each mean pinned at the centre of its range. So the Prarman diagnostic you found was -0.071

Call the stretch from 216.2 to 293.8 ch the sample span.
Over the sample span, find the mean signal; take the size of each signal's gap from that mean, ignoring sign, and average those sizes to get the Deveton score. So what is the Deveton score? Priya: 0.10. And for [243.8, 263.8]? 0.11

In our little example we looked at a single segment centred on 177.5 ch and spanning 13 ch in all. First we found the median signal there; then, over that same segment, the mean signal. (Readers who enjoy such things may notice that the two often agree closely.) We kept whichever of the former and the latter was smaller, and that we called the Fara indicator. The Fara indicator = 1.45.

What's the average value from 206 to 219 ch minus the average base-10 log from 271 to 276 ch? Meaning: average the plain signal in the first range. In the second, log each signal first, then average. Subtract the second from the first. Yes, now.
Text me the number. 1.20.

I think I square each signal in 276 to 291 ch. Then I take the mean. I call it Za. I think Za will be 3.2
